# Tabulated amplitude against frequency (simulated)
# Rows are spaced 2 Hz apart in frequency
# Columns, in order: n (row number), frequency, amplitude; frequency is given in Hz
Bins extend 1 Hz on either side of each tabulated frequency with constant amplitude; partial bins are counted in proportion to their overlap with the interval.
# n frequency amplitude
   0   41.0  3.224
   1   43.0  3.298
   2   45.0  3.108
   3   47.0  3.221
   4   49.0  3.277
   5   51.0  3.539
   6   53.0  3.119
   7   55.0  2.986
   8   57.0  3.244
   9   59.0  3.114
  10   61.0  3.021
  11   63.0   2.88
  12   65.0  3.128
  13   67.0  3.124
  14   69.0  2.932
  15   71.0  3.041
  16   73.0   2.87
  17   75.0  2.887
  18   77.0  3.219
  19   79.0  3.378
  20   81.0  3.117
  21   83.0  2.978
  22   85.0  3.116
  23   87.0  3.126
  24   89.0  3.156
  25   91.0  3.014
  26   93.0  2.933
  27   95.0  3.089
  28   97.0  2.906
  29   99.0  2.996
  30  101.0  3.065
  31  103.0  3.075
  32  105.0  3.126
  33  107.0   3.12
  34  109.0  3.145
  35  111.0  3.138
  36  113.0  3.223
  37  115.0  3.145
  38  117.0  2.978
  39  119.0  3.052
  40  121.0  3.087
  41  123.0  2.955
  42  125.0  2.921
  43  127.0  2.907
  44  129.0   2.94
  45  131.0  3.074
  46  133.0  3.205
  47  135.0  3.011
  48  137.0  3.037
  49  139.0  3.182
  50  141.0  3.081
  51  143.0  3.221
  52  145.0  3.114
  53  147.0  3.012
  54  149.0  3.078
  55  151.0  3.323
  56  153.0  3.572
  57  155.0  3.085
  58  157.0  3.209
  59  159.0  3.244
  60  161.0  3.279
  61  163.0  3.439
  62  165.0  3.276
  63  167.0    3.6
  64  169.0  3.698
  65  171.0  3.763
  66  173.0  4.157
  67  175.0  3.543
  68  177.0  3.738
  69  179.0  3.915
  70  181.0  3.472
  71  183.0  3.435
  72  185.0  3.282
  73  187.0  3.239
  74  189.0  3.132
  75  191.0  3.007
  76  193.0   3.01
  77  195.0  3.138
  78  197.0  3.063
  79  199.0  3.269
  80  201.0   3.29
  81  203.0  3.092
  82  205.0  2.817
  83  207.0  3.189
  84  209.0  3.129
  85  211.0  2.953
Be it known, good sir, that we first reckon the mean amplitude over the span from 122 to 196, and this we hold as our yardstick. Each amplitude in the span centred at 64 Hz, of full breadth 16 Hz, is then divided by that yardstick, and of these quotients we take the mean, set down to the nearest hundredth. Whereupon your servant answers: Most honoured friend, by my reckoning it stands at 0.93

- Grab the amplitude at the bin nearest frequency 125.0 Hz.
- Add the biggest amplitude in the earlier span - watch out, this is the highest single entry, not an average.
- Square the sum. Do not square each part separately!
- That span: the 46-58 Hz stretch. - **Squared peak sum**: 42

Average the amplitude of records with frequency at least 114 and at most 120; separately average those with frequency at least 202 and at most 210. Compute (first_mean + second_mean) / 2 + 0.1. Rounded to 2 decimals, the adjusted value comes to 3.16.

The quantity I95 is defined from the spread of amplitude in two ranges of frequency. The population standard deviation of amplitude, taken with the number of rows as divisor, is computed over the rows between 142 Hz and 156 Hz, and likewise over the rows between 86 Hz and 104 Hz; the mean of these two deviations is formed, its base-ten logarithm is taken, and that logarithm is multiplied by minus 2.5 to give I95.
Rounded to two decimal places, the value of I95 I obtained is 2.22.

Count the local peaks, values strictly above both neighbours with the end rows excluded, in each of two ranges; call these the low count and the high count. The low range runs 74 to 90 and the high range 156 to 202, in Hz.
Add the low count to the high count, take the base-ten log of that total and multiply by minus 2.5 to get -1.75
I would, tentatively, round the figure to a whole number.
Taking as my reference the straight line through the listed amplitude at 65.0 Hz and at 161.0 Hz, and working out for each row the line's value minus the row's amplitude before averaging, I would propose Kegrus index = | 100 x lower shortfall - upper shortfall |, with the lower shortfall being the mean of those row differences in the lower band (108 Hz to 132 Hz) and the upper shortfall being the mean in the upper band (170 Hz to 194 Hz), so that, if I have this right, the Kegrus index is 17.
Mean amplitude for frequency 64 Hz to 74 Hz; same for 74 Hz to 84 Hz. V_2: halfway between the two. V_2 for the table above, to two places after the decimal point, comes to 3.07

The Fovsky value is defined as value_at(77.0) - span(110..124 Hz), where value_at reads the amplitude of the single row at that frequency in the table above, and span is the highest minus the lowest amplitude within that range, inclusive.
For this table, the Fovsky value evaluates 3.0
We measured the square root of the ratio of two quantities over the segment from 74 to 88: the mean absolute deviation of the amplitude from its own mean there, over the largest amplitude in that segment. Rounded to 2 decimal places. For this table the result 0.18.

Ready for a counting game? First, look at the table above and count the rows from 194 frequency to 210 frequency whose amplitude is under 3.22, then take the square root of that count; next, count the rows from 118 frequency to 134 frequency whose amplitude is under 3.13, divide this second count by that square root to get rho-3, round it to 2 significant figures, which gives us 2.9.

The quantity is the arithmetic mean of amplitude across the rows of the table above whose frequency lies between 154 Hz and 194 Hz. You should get 3.43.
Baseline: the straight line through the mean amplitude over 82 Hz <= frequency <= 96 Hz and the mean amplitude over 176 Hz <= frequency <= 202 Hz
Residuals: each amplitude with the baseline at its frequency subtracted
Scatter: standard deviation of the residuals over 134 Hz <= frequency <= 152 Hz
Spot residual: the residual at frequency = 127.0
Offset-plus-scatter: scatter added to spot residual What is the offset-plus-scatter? -0.15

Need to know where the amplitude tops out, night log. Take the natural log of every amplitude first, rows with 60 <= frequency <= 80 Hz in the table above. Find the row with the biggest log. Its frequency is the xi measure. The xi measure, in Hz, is 79.0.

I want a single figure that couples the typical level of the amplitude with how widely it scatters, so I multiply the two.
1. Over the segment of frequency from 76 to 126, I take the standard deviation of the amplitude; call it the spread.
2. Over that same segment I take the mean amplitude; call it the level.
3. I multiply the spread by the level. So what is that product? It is 0.33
